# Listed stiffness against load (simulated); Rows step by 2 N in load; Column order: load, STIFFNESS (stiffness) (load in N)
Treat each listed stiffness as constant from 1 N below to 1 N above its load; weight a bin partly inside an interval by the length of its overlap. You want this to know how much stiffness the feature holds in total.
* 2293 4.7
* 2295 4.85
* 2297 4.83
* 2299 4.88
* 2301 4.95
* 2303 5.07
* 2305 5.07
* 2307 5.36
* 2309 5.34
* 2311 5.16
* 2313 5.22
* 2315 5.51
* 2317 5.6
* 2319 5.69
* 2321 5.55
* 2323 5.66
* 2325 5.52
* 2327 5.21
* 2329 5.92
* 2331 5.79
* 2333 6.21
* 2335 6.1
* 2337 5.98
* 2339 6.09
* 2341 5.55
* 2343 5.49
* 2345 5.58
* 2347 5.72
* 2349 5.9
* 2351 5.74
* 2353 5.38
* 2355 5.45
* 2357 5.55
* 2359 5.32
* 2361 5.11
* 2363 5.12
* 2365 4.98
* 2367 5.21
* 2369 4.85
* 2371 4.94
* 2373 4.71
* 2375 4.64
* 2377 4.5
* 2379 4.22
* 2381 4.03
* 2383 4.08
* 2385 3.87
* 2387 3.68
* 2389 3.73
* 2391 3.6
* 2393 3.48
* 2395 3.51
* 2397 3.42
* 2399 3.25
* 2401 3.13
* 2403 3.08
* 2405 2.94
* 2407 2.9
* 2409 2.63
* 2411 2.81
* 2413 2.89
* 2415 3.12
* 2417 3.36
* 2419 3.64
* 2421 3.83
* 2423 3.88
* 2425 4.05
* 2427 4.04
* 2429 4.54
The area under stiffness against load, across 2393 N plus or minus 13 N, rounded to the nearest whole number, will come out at 92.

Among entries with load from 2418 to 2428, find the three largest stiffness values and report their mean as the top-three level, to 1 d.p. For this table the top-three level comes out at 4.0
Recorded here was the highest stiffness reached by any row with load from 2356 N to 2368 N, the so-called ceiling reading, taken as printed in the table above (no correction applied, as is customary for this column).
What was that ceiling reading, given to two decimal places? 5.55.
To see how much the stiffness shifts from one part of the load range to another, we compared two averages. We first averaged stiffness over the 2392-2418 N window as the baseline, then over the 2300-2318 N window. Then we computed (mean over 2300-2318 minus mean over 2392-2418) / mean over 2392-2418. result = 0.7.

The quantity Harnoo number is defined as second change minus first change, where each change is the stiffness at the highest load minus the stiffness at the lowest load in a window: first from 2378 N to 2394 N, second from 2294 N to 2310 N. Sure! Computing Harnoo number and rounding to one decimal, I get 1.2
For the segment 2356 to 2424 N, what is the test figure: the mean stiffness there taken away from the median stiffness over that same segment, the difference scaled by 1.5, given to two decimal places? -0.24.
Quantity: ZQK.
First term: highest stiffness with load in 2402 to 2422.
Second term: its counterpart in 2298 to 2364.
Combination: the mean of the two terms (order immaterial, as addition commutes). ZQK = 5.0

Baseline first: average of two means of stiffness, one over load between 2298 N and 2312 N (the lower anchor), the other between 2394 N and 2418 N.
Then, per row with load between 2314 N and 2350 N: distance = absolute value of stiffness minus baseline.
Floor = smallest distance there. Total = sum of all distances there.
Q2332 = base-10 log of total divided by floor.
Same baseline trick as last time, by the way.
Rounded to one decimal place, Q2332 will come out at 1.4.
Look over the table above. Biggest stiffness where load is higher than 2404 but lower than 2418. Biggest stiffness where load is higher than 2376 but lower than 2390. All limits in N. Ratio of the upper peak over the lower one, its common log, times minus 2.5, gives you 0.32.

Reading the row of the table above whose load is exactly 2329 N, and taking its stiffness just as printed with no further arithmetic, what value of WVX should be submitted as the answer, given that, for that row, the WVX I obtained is 5.92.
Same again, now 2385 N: 3.87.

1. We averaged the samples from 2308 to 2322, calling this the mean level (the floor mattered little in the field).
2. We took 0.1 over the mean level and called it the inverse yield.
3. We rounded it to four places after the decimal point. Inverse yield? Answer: 0.0184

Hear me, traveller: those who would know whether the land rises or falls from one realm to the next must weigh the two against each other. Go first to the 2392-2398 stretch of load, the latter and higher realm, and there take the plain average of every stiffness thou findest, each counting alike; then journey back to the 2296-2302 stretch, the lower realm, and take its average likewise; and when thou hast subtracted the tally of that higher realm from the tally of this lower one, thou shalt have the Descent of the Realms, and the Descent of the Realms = 1.42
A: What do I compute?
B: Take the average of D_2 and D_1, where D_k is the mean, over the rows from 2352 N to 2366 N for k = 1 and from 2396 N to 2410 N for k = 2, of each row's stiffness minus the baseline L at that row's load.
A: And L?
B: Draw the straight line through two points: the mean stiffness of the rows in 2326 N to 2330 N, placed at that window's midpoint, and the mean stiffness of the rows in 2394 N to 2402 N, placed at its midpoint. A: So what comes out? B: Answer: 0.3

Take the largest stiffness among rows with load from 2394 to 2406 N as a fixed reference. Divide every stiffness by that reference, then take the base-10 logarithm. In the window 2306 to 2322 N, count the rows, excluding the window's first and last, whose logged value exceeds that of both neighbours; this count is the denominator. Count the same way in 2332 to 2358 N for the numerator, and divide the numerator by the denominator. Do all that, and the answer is 2.00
